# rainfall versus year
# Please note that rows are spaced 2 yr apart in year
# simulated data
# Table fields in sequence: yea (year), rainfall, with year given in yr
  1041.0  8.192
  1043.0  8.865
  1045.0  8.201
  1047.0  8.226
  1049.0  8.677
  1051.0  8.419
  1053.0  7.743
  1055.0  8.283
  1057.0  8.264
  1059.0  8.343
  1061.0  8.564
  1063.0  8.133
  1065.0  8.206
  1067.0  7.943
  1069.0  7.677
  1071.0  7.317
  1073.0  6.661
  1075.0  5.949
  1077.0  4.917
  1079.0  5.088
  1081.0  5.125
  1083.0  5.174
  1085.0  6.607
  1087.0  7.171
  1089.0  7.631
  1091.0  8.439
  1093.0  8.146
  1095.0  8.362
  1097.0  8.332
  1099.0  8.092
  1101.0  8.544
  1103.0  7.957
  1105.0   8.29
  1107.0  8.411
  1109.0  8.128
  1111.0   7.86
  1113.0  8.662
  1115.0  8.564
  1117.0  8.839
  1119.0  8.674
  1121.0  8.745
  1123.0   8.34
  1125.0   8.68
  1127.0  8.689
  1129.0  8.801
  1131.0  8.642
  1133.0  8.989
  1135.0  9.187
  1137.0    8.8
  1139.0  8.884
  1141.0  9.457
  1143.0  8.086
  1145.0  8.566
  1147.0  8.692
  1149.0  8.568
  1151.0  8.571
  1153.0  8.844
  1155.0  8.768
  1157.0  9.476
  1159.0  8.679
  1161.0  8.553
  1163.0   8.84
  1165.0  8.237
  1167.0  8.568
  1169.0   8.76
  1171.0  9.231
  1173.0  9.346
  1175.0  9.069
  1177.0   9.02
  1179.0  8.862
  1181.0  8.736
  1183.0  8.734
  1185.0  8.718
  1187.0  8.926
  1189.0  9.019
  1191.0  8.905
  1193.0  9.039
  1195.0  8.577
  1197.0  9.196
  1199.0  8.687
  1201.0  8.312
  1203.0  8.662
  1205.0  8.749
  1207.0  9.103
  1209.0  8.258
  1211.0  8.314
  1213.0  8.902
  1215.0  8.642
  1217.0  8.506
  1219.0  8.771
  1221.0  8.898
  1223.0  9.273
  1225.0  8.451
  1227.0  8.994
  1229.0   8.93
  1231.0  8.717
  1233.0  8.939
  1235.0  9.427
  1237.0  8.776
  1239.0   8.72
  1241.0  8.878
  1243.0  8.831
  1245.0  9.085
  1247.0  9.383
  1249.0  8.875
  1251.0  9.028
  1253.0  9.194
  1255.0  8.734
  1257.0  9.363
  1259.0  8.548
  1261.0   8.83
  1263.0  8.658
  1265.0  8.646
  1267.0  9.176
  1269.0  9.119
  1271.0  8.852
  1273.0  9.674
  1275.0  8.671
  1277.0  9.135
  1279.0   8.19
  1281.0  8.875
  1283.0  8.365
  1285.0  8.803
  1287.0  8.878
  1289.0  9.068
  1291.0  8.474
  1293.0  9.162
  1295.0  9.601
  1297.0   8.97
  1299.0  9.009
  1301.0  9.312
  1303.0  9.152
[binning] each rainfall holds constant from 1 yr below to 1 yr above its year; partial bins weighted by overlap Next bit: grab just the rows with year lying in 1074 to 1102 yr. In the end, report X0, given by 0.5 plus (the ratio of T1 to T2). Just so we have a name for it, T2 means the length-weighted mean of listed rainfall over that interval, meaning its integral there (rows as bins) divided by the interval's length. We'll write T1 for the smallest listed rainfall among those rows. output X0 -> 1.21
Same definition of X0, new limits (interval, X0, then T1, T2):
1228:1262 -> 1.45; 8.548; 9.0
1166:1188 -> 1.46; 8.568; 8.9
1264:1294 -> 1.42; 8.19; 8.9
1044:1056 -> 1.44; 7.743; 8.3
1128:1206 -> 1.42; 8.086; 8.8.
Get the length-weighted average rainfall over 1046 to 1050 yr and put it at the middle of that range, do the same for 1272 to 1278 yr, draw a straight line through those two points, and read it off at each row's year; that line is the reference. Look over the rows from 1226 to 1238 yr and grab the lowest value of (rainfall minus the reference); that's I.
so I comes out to -0.31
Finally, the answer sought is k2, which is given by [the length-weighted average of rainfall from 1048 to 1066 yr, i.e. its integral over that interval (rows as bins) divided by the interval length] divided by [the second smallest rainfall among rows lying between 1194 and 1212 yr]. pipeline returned 1.00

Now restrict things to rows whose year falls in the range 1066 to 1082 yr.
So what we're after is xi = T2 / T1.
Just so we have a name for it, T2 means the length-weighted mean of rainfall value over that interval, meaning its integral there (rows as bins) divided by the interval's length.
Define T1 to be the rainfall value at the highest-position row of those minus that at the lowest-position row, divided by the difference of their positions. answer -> -31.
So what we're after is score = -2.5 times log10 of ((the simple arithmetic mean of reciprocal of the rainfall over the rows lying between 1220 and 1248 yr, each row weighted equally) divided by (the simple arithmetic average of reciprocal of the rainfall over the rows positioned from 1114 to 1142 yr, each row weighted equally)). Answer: 0.018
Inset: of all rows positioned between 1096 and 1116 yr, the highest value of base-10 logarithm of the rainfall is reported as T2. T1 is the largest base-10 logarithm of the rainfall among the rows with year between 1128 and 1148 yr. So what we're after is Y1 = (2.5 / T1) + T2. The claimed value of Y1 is 3.50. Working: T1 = 0.976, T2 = 0.938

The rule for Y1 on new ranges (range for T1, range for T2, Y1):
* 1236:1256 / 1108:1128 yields 3.52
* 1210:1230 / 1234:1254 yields 3.56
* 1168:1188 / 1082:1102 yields 3.51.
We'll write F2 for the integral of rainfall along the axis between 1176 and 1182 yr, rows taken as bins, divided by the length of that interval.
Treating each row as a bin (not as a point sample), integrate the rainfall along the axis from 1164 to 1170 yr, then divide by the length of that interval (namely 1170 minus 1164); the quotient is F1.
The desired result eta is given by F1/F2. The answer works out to 0.96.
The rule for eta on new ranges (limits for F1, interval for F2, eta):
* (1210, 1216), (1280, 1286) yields 0.99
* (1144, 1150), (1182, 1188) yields 0.98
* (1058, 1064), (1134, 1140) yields 0.93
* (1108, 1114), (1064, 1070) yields 1.03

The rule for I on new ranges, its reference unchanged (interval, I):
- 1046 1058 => -0.72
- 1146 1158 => -0.20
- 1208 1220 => -0.70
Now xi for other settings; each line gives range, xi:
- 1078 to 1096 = 34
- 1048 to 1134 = 2117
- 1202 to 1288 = 3444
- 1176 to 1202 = -299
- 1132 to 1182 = -1676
